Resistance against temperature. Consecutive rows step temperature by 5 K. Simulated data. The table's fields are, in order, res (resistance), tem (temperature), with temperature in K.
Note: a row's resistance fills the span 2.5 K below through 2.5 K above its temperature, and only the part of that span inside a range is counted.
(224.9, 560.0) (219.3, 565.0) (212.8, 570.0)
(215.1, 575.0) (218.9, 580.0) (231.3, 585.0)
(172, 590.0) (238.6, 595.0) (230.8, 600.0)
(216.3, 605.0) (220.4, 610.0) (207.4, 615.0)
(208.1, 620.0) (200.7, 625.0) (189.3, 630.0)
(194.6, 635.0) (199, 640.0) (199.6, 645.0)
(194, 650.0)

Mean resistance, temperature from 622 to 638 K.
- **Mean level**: 195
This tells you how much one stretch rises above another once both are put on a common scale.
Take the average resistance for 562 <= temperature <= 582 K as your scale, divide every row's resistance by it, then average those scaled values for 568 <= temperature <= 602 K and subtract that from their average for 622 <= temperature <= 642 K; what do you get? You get -0.10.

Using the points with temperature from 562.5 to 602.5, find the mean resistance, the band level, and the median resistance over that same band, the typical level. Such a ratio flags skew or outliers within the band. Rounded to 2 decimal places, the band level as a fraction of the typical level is 0.99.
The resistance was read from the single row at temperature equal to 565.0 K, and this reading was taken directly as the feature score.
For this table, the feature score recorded 219.3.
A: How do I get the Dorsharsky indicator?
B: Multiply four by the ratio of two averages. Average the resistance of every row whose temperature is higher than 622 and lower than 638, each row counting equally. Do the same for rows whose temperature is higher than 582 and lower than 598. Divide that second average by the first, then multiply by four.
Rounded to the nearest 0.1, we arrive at 4.4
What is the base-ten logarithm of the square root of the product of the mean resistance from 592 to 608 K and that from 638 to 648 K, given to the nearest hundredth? 2.33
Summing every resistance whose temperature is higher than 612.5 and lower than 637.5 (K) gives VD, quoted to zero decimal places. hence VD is 1000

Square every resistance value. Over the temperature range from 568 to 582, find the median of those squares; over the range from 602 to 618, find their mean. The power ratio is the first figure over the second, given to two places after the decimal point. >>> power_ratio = 1.00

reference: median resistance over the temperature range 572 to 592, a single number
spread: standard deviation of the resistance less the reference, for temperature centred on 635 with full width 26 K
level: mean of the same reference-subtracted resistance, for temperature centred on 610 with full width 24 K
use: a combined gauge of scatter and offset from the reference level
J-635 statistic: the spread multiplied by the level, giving -2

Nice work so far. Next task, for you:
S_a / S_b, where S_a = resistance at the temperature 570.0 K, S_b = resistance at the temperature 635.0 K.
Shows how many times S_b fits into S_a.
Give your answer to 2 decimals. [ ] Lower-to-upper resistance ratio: 1.09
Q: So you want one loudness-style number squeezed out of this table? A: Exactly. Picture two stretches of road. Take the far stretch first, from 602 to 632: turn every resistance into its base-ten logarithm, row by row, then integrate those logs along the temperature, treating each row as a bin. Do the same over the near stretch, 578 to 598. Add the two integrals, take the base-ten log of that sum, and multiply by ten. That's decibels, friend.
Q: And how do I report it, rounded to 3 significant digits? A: 20.6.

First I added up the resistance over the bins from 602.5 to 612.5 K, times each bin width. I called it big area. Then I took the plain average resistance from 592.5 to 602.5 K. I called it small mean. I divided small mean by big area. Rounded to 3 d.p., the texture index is 0.107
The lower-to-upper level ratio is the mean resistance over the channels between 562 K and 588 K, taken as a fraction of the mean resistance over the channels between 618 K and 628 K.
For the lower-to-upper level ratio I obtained 1.07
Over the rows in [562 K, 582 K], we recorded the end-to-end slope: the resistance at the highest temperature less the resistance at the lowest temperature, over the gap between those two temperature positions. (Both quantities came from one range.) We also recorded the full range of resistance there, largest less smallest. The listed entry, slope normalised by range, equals 0.00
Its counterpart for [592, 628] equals -0.03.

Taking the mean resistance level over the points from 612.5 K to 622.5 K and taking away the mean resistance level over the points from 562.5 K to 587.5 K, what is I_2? -12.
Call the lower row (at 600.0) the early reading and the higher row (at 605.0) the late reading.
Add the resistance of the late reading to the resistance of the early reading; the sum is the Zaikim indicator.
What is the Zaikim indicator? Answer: 447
